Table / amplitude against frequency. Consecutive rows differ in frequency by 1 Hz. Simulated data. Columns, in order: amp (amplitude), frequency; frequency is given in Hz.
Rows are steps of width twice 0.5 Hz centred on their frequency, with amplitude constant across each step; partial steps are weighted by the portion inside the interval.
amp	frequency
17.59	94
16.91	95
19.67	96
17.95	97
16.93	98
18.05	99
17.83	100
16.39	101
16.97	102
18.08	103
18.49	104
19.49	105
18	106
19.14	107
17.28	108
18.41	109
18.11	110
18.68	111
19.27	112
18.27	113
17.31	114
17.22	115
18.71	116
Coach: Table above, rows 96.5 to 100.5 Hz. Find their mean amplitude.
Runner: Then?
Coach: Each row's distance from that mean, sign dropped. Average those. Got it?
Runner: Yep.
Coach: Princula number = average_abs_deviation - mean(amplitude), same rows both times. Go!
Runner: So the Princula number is -17.3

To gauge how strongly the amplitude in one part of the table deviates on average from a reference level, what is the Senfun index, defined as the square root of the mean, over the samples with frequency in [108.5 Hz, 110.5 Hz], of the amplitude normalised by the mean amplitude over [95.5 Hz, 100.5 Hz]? 1.00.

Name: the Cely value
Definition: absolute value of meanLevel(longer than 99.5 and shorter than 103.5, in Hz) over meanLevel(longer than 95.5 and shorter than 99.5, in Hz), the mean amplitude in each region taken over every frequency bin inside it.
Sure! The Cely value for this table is 0.95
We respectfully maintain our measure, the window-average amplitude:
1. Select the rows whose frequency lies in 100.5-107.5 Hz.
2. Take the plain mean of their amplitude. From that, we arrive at 18.1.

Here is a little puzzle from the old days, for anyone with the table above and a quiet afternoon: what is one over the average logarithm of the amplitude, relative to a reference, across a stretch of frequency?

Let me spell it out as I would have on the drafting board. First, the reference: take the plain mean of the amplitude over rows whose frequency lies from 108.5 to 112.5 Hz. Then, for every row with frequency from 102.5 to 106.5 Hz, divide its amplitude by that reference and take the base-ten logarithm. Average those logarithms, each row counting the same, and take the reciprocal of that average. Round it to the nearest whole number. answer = -382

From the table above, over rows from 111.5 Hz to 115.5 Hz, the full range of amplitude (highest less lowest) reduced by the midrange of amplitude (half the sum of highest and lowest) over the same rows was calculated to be -16.2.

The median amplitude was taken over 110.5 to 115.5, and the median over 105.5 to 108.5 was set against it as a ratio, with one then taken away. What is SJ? -0.015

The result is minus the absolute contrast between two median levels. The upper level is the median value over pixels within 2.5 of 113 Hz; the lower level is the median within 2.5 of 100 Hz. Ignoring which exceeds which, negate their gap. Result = -1.3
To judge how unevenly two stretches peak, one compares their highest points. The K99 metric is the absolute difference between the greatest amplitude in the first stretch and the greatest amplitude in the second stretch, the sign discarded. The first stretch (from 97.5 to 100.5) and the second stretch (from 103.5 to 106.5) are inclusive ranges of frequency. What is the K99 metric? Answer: 1.44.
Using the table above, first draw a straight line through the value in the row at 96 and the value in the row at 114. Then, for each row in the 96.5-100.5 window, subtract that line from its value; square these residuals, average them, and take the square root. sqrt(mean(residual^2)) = 1.7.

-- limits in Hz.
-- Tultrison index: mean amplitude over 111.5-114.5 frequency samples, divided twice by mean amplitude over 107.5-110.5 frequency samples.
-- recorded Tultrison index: 0.0569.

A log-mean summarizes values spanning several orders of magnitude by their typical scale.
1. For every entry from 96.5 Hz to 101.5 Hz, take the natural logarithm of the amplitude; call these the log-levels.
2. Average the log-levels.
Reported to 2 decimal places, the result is 2.86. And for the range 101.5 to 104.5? 2.88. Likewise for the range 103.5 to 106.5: 2.93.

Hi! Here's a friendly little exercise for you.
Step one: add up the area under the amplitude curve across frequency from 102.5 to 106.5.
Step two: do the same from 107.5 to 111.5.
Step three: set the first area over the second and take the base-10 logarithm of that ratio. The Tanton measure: 0.009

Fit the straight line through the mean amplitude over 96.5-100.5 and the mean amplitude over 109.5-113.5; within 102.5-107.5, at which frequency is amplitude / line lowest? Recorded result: 106 Hz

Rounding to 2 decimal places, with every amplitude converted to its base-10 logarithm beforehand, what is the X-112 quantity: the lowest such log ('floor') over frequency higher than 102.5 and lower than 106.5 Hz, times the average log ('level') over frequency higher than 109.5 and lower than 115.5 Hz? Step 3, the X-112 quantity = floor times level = 1.58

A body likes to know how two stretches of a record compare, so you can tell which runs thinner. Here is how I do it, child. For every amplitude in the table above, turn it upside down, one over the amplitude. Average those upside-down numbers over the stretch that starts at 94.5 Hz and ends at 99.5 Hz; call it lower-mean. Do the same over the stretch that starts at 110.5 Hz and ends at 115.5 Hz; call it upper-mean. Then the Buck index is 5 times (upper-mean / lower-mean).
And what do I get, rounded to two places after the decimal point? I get 4.93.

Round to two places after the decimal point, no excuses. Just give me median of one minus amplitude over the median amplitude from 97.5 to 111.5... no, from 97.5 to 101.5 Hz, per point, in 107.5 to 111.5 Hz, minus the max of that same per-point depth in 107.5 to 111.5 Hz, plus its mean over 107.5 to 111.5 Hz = -0.10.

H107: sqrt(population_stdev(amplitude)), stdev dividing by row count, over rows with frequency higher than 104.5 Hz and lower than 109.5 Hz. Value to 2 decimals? 0.89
